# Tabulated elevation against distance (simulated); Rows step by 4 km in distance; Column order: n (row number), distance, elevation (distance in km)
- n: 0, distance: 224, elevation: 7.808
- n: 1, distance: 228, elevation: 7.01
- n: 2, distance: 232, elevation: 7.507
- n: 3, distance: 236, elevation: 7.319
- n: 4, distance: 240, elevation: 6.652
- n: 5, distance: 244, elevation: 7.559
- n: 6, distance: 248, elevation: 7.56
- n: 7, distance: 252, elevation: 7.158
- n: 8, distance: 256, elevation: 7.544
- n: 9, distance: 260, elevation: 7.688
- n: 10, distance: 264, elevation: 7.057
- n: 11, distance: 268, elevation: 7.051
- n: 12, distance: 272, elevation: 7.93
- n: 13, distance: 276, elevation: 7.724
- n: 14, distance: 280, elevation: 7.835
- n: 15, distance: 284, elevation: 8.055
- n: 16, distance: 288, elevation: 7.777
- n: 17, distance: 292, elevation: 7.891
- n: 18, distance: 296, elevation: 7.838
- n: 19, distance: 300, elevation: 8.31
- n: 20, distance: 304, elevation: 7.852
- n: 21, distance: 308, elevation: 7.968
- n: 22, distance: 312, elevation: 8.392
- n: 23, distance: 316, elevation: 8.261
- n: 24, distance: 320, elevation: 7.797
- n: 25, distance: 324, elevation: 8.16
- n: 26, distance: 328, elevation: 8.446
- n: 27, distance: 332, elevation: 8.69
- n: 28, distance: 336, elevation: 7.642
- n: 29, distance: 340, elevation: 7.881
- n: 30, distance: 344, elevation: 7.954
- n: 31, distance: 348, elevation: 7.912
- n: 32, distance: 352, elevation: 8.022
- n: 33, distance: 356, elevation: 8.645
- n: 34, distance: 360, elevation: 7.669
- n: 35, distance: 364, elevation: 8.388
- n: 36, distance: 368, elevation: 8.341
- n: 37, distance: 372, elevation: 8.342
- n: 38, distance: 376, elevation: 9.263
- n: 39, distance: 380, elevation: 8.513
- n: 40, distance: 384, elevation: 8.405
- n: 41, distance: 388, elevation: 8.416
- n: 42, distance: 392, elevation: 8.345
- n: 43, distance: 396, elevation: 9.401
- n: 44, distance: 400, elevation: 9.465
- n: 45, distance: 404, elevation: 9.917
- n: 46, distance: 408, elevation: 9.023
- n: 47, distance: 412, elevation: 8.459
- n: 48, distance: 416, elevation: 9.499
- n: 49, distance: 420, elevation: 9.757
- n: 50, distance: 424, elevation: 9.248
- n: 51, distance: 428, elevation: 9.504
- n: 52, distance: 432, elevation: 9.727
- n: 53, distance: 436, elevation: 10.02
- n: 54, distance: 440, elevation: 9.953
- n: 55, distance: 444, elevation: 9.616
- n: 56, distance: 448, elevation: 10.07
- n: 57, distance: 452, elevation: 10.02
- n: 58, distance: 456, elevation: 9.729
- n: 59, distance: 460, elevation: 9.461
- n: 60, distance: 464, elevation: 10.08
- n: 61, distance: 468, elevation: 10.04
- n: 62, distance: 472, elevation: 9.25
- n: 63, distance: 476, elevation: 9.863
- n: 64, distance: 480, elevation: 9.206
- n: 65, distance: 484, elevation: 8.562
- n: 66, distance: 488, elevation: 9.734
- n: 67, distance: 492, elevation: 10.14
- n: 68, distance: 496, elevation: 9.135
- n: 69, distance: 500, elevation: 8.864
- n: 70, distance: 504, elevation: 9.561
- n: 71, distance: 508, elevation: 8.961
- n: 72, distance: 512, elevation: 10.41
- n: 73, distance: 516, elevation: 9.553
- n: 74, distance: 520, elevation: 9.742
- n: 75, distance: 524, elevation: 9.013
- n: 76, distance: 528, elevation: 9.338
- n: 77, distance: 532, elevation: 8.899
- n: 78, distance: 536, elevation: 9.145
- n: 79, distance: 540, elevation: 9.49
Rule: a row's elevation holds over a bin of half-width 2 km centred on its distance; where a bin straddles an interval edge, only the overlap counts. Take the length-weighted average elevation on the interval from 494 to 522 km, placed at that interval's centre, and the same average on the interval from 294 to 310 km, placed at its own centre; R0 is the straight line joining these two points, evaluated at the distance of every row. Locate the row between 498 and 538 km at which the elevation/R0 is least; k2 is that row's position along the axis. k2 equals 532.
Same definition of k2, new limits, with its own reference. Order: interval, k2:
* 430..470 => 460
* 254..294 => 268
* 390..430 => 412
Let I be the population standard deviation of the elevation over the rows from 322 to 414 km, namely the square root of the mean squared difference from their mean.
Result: 0.57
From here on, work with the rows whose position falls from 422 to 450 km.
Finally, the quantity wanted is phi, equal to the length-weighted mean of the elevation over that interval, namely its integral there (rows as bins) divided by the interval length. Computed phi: 9.7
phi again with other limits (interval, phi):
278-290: 7.9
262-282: 7.5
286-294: 7.8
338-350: 7.9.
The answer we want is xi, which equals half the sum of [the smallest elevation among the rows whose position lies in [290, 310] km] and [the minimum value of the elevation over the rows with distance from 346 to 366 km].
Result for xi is 7.8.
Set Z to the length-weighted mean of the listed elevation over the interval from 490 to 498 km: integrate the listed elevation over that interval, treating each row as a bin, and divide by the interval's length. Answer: 9.6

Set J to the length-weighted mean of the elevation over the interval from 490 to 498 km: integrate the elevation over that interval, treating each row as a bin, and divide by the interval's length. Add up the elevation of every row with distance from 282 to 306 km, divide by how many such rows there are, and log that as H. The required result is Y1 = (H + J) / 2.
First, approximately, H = 8.0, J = 9.64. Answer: 8.80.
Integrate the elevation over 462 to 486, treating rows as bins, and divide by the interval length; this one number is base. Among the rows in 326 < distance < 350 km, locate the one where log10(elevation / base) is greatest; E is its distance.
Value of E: 332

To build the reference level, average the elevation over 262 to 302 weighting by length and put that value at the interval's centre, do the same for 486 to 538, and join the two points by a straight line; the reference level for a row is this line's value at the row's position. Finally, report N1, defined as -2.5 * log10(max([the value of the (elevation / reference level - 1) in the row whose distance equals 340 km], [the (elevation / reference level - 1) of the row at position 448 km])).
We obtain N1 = 2.3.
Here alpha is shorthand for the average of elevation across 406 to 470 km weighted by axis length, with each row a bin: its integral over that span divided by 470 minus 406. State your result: 9.6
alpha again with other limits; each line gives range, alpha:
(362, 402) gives 8.7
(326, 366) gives 8.1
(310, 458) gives 8.8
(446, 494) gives 9.7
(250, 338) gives 7.9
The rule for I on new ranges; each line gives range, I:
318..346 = 0.35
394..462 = 0.40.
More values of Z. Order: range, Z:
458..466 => 9.8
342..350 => 7.9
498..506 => 9.2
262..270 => 7.1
